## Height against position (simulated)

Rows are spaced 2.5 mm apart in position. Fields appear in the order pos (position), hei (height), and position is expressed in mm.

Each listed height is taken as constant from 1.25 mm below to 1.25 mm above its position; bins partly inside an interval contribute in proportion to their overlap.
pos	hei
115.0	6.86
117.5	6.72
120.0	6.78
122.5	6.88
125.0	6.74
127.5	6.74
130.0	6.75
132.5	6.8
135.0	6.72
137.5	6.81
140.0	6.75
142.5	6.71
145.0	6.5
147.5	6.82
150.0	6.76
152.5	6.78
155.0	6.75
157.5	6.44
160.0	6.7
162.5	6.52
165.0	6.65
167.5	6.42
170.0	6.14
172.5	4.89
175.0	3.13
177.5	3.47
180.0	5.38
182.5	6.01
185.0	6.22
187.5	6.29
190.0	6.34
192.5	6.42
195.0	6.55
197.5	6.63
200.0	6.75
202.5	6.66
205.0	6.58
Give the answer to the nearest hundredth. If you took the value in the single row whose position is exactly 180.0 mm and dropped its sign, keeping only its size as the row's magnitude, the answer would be 5.38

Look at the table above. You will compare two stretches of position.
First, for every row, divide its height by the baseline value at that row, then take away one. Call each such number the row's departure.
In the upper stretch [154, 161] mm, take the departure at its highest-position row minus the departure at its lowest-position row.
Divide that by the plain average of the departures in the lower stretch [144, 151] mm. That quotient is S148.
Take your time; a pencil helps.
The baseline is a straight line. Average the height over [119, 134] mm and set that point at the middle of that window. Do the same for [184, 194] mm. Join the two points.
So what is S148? 0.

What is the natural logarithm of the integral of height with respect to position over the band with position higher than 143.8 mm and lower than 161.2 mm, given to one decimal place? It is 4.8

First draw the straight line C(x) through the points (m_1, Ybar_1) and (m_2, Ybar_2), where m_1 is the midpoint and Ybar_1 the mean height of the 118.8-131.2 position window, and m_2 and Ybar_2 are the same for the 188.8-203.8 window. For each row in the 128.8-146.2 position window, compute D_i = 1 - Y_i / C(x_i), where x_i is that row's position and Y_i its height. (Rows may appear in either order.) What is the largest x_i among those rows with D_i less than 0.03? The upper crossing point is 142.5 mm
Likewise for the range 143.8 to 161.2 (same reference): 160.0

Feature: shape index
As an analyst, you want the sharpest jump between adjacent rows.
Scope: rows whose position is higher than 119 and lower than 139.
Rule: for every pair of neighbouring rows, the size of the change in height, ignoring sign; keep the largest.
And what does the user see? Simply 0.14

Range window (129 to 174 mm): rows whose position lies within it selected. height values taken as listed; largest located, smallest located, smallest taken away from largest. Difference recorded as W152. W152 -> 1.9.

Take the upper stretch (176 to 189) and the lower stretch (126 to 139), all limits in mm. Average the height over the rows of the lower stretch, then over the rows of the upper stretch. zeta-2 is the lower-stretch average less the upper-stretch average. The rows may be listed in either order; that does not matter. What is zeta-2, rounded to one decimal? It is 1.3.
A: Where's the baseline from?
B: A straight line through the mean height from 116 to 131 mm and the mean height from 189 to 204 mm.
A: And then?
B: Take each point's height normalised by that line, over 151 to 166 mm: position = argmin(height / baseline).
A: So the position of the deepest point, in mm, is 157.5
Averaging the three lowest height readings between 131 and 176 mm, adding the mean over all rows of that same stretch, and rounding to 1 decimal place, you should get 11.1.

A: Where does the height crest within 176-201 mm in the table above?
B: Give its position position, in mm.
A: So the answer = 200.0 mm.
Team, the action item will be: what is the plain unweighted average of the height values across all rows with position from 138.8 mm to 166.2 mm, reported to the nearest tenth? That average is 6.7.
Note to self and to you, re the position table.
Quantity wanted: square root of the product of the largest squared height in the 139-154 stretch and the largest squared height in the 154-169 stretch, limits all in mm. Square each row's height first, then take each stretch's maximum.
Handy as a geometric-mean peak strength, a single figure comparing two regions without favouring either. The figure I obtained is 46.0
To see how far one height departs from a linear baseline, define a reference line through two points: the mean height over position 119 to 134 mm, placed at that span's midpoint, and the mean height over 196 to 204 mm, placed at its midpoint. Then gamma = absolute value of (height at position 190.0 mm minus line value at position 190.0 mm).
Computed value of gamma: 0.35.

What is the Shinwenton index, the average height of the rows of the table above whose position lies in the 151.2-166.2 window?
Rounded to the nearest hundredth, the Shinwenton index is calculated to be 6.64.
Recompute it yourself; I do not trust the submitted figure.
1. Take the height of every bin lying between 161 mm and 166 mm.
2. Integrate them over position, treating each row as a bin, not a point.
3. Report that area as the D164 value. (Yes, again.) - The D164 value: 33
